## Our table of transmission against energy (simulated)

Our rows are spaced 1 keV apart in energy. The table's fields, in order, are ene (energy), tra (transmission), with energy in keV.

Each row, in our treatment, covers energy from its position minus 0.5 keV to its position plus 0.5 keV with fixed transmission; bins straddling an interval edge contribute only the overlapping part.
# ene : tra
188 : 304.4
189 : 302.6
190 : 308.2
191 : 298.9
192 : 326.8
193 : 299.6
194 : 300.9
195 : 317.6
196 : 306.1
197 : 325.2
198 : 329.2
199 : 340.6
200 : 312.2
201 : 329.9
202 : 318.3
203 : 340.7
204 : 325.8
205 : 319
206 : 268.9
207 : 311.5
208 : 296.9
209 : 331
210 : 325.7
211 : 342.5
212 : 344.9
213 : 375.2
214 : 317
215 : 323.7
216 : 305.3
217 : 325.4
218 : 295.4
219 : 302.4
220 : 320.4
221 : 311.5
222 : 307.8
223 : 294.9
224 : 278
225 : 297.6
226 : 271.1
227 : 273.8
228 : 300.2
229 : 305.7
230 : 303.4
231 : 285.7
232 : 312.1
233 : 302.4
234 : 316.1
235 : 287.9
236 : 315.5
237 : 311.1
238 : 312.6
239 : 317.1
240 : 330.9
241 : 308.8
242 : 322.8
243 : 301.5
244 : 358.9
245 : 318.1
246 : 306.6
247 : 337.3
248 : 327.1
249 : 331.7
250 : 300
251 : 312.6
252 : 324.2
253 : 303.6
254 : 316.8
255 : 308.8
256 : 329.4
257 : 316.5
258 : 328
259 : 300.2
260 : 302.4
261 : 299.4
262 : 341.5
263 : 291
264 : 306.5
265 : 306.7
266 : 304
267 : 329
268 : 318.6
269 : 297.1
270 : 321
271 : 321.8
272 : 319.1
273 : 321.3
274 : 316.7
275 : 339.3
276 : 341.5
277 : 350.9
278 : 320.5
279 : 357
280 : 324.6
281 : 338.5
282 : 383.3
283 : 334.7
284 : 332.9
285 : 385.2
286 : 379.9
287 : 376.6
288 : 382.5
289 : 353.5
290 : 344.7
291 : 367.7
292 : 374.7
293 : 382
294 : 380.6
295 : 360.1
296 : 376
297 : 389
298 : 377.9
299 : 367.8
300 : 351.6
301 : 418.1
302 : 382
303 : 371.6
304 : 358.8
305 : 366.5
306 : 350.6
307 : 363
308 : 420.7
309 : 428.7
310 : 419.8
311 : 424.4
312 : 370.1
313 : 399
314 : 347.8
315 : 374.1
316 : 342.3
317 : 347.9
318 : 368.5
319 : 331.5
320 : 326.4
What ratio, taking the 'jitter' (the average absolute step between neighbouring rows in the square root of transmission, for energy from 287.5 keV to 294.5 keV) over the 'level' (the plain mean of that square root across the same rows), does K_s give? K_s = 0.0174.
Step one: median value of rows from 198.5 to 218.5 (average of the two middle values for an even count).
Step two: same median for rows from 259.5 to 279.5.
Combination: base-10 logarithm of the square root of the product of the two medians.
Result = 2.51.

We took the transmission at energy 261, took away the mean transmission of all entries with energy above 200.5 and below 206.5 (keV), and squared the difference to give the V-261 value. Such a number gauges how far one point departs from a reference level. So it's 313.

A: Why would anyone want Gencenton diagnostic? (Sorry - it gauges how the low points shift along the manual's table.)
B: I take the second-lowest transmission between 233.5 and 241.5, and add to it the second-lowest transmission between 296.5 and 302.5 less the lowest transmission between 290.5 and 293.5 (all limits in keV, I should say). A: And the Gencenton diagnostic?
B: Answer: 309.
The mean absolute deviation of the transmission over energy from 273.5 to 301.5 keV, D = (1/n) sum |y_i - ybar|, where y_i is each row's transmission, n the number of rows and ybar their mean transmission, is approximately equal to 21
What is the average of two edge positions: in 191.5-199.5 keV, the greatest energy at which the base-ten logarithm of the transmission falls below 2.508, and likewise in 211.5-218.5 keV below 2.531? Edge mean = 207.0 keV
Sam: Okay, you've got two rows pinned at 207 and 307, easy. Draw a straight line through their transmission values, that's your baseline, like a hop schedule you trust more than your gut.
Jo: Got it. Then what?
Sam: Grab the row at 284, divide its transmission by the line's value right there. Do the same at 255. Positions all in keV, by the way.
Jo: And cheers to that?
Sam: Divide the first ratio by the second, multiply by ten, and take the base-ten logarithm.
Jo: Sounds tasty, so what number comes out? 1.01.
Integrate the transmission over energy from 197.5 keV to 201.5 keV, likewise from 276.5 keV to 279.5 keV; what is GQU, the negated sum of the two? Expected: -2340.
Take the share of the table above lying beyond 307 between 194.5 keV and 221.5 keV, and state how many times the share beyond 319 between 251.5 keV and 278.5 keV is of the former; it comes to 0.6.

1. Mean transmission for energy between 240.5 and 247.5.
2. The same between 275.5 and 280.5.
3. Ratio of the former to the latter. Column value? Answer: 0.950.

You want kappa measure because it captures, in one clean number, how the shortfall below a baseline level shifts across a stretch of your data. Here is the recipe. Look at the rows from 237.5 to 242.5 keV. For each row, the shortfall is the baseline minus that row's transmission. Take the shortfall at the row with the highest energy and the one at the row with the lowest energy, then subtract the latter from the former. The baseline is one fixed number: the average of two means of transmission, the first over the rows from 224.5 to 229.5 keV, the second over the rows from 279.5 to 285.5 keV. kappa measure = -10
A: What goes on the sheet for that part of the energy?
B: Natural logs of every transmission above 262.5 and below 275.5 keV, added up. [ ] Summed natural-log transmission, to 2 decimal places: 74.76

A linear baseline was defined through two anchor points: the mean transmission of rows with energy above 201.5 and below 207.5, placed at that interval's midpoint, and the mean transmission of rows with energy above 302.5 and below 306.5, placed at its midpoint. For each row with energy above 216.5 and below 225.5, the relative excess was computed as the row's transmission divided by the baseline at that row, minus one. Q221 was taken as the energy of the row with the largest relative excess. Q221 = 217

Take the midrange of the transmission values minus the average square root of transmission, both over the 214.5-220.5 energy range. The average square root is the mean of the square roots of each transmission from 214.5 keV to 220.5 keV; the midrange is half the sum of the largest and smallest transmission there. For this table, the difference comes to 293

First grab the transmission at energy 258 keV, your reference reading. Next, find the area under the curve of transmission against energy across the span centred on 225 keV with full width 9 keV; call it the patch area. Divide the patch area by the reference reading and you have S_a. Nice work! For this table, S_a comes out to 8.1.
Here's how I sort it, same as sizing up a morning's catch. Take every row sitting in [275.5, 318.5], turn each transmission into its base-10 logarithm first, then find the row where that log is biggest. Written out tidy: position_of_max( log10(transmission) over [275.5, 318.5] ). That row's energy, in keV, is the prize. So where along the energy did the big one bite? 309 keV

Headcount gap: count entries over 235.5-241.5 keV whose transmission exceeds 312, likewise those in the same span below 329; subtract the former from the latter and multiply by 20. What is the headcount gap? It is 20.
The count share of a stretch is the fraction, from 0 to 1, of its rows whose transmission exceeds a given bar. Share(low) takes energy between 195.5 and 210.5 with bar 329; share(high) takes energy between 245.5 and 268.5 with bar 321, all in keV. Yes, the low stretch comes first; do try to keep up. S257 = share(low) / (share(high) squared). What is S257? 2.8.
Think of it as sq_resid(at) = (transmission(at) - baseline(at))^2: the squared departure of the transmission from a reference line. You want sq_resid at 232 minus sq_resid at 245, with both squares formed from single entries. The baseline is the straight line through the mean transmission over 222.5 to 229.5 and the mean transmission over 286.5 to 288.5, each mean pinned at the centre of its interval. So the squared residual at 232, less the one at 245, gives 208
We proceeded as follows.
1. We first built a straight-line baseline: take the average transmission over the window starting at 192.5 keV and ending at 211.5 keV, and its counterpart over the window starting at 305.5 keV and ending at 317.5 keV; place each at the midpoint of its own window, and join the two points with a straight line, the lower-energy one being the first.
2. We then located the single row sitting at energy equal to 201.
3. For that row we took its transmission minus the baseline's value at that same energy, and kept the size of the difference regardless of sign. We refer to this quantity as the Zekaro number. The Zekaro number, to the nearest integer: 13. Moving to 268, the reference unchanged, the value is 38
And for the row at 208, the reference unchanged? 25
